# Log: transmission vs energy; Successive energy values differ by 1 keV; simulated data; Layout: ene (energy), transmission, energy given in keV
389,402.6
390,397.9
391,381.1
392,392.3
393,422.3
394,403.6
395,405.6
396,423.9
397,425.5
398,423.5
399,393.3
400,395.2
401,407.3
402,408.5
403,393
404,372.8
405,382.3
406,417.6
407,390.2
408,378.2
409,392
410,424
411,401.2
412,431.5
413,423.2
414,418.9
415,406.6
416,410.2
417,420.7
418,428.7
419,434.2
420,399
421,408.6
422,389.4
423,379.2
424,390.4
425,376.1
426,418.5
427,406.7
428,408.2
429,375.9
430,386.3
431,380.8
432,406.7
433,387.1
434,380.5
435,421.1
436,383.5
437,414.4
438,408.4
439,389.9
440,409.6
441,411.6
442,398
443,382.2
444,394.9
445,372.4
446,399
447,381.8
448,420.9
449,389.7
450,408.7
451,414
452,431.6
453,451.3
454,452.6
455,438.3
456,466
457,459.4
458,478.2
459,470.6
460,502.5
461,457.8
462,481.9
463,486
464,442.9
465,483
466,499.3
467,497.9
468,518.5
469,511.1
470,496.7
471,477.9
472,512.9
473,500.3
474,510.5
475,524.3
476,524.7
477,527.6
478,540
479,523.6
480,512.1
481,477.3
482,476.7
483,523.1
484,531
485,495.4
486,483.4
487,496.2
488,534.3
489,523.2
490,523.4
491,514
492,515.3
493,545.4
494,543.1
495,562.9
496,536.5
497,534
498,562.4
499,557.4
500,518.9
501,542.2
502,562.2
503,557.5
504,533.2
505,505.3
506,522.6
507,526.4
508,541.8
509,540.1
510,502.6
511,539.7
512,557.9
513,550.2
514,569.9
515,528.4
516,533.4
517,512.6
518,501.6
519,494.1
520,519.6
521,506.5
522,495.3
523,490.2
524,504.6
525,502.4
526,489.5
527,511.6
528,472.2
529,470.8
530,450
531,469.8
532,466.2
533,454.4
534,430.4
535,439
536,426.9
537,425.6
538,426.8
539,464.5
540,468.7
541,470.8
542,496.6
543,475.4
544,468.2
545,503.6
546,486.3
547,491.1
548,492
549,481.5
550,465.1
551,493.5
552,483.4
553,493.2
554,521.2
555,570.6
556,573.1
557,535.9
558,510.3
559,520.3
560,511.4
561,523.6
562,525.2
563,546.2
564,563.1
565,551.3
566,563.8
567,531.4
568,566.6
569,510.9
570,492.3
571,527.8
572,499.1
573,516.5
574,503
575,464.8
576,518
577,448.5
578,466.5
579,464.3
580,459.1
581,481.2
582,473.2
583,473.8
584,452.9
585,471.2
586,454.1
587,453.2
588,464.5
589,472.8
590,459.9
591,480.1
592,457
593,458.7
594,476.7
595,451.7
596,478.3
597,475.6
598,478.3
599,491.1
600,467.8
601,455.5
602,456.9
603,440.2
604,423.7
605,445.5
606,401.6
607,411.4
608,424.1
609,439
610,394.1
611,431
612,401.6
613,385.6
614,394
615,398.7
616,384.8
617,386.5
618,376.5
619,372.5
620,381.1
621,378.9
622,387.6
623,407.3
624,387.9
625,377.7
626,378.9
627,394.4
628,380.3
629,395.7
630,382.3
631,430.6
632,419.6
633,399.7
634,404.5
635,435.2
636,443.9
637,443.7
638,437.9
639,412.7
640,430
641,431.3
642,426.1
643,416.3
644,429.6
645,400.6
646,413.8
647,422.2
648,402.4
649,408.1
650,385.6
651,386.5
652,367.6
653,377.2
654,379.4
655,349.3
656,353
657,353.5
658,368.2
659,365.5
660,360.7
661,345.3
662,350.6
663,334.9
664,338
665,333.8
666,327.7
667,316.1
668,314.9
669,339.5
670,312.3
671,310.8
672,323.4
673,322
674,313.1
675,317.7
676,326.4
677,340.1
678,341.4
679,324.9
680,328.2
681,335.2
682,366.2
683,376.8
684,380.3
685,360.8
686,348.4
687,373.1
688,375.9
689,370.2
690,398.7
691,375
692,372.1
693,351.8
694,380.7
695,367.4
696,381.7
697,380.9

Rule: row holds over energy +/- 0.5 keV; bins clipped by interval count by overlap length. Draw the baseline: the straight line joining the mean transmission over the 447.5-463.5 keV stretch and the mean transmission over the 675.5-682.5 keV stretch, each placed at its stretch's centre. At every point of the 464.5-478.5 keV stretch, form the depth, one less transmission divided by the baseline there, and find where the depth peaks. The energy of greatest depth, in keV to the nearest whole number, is 471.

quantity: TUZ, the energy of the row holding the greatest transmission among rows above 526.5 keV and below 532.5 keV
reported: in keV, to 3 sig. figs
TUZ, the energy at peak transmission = 527 keV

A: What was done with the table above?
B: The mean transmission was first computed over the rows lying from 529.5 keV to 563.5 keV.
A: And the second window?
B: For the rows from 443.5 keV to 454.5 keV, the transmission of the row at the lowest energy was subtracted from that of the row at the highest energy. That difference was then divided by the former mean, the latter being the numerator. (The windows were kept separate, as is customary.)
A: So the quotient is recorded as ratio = 0.12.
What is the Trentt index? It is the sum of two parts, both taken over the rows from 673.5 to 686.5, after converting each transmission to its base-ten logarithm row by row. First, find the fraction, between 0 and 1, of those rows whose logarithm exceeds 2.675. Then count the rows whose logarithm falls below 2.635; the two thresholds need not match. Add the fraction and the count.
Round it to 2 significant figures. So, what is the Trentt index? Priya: 13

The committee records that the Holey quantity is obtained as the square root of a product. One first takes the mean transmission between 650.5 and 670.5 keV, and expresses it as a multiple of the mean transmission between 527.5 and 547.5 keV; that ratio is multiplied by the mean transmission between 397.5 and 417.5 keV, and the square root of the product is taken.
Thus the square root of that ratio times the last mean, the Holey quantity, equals 17.5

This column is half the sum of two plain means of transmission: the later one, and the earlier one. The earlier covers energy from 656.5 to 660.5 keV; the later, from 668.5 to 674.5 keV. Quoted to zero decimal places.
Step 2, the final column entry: 341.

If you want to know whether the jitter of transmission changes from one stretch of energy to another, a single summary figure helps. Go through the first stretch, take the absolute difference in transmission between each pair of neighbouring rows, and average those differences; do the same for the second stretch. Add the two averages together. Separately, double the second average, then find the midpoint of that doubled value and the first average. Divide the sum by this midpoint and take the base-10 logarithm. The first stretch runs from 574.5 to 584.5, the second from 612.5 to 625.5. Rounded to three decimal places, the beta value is 0.189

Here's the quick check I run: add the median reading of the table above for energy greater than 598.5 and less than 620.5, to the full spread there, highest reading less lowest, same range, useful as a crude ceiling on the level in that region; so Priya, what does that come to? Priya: 525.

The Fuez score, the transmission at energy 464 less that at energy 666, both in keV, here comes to 115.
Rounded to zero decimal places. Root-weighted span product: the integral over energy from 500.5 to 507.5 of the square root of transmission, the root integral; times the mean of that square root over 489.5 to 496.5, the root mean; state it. 3744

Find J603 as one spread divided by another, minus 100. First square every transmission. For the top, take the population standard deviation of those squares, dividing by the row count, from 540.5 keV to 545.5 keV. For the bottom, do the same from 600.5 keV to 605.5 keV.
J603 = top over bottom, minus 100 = -98.7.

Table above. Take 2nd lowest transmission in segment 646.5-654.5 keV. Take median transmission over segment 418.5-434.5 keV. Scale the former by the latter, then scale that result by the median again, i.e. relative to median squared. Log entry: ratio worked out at 0.0025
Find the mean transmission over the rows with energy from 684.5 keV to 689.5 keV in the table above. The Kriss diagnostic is 366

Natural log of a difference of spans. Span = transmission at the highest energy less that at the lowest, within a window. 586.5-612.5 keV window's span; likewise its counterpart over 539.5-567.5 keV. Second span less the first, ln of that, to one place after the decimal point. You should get 4.7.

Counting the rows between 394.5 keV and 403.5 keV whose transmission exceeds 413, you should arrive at 3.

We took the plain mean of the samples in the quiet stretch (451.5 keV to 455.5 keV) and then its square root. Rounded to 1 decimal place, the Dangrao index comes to 21.1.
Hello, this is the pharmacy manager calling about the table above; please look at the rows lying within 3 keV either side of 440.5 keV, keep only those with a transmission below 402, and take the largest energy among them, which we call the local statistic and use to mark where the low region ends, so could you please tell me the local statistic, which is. 443 keV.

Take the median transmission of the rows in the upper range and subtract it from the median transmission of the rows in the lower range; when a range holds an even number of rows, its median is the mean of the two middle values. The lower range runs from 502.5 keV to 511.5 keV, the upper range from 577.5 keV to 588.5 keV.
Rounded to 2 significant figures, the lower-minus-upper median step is 69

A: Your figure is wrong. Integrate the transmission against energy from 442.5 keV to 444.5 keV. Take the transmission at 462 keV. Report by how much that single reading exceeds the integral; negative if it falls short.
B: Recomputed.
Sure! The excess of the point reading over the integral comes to -295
